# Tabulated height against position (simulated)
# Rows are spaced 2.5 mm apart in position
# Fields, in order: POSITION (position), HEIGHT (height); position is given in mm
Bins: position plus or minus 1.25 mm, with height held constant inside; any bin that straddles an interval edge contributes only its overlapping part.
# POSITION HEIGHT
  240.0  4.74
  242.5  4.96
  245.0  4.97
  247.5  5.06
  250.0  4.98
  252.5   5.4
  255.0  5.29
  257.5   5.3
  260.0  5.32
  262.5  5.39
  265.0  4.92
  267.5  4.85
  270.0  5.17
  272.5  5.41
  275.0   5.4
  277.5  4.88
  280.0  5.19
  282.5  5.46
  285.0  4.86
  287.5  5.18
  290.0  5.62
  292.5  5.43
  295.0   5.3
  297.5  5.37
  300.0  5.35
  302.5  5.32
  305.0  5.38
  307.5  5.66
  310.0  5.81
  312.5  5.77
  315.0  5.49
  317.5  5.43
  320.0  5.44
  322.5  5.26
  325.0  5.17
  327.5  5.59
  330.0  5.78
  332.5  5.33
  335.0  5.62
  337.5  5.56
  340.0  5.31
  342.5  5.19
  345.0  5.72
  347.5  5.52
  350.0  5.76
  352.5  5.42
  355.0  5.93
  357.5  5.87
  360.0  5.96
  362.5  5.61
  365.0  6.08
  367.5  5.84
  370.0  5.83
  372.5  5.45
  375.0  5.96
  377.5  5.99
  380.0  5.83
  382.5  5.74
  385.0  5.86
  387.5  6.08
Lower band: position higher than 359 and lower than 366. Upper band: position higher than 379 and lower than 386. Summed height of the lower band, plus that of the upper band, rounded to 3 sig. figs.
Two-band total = 35.1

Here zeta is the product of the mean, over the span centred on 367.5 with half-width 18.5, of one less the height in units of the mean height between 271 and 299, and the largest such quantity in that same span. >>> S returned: 0.003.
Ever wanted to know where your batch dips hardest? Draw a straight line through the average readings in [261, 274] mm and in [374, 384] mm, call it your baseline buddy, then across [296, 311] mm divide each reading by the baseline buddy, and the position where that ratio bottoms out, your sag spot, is 302.5 mm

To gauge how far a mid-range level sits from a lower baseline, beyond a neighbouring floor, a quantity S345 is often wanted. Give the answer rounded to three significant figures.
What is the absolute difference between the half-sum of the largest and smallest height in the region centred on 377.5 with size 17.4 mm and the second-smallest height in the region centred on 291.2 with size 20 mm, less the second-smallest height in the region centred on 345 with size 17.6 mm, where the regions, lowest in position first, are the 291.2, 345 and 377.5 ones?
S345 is -4.77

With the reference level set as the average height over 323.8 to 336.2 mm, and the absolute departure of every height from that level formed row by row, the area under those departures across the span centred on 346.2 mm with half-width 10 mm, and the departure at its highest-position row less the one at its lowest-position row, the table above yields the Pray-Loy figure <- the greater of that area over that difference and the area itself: 11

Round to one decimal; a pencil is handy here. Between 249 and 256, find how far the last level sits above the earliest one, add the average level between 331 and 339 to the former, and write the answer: 5.8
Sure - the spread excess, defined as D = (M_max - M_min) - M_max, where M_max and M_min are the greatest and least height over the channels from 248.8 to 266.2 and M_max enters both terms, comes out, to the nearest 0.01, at -4.92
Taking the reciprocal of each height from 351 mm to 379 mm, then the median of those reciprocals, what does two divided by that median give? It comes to 11.7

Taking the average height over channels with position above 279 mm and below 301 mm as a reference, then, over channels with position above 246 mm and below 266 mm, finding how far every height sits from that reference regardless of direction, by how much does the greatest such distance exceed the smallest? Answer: 0.38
